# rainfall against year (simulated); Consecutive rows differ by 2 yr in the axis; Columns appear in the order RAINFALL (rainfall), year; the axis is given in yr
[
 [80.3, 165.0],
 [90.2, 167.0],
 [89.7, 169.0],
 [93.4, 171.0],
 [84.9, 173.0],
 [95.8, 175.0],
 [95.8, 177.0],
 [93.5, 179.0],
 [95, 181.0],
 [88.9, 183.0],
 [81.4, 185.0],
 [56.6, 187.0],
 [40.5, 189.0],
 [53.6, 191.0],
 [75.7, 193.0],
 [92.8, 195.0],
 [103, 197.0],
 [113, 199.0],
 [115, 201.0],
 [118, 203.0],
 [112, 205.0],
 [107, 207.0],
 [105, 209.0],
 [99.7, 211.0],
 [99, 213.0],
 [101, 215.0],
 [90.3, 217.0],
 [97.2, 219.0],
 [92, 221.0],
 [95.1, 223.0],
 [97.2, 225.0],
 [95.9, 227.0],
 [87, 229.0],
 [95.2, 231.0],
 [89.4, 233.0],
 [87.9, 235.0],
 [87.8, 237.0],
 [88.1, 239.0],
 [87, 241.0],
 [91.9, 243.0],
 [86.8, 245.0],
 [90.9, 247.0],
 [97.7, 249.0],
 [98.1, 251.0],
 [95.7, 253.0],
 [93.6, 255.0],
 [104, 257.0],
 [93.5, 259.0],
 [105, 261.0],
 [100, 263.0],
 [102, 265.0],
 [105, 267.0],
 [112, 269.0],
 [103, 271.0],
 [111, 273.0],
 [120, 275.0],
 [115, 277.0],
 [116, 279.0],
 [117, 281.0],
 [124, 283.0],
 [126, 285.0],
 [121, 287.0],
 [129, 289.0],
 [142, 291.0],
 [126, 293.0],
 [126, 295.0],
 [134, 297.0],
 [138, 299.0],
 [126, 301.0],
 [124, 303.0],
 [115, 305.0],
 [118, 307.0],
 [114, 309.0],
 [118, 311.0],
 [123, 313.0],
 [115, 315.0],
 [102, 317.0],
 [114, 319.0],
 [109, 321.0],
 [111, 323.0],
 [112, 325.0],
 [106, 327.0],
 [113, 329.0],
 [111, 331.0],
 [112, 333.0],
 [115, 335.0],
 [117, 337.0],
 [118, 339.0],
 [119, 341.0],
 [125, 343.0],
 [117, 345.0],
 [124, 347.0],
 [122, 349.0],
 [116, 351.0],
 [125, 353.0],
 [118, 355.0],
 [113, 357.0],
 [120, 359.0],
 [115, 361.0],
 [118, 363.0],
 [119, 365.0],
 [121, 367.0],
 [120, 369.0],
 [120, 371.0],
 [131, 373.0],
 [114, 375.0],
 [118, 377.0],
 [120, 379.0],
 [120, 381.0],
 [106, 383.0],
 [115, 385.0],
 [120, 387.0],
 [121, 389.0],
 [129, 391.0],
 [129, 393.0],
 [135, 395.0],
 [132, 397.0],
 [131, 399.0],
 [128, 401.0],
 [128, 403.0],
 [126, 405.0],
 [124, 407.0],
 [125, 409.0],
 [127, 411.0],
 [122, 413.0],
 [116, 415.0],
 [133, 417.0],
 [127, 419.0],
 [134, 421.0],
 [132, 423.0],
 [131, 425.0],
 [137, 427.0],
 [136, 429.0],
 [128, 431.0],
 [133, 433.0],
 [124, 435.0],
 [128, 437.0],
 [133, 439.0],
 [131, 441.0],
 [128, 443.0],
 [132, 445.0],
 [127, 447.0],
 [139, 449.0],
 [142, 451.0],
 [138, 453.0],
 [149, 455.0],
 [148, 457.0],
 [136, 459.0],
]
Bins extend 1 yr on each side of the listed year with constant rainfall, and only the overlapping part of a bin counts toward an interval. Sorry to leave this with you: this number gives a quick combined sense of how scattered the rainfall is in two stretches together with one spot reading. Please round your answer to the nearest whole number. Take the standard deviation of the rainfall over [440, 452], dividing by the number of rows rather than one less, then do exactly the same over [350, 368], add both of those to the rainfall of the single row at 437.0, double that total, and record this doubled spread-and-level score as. 274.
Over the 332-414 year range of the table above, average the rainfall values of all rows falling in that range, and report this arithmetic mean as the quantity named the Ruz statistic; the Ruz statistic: 121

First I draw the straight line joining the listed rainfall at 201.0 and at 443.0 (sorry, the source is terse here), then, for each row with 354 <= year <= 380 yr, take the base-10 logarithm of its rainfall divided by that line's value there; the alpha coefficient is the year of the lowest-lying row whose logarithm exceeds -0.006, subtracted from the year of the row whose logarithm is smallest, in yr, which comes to -16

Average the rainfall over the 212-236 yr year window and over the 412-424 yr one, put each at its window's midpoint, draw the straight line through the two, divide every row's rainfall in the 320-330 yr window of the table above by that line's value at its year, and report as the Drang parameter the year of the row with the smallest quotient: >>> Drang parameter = 327.0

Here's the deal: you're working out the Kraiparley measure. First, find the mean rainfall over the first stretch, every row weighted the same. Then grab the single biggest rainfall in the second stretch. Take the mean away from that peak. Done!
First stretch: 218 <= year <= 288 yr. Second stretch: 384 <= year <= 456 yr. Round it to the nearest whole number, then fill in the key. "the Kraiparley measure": 48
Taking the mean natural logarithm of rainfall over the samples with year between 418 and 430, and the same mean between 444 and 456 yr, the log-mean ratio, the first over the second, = 0.99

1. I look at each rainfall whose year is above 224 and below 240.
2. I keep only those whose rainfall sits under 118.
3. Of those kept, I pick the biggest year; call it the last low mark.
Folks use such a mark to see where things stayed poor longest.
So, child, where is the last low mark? 239.0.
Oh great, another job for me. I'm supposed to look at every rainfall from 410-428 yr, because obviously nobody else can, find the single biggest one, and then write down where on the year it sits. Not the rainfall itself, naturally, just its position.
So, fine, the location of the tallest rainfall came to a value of 427.0 yr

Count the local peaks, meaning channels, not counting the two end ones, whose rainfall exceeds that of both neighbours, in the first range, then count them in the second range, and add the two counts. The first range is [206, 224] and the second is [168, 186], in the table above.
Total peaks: 4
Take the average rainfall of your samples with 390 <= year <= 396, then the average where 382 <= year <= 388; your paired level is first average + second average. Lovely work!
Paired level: 245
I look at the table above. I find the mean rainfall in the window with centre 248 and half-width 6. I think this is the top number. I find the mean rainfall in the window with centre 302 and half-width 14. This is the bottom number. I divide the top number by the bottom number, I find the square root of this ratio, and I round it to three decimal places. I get 0.865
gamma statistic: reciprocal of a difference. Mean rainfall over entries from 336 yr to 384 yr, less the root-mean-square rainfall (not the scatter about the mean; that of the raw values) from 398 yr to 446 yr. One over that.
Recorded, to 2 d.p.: -0.10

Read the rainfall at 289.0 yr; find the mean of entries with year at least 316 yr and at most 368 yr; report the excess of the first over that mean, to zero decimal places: 13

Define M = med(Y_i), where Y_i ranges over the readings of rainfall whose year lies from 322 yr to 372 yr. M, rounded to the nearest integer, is 118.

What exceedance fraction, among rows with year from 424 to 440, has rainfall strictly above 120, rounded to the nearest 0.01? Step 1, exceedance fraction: 1.00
